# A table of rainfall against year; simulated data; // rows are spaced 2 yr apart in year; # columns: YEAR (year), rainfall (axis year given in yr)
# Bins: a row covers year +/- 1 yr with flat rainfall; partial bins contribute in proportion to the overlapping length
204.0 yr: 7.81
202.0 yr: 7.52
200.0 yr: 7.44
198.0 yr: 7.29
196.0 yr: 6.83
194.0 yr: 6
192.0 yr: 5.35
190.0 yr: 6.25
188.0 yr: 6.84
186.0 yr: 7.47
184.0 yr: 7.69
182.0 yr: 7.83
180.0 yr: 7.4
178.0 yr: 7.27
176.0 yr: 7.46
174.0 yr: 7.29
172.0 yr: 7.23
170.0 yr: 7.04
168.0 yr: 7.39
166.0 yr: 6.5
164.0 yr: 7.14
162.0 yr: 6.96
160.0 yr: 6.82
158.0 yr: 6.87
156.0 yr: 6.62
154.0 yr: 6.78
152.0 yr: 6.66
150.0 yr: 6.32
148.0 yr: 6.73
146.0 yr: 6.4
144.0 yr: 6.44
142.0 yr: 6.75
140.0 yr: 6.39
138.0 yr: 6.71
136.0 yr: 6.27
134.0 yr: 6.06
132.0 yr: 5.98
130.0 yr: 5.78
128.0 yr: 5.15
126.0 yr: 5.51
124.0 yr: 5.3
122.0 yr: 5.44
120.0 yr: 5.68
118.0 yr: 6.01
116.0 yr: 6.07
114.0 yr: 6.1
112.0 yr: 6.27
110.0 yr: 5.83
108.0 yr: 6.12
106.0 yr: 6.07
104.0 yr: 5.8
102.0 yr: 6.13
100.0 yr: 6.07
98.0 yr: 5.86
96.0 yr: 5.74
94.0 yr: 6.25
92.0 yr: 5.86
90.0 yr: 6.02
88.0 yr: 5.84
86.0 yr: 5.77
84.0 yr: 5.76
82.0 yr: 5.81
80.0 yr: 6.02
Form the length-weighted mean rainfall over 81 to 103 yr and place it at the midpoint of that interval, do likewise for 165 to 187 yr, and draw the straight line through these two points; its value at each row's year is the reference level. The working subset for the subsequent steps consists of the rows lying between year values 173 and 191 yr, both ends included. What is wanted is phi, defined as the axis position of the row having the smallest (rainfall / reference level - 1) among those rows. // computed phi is 190.0 yr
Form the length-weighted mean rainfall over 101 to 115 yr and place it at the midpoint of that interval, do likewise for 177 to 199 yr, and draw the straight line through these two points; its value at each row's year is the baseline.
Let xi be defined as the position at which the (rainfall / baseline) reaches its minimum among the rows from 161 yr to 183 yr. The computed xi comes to 166.0 yr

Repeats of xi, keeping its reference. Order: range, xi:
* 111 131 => 128.0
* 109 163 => 128.0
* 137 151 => 150.0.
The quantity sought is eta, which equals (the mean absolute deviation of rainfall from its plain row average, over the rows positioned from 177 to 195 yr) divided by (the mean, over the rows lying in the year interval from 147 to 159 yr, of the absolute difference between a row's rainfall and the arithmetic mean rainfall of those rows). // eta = 5.40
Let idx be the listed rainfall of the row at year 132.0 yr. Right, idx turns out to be 5.98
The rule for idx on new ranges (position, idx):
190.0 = 6.25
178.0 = 7.27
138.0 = 6.71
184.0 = 7.69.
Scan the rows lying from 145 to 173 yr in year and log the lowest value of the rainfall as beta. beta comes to 6.32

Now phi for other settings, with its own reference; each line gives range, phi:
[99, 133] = 128.0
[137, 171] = 166.0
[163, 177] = 166.0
